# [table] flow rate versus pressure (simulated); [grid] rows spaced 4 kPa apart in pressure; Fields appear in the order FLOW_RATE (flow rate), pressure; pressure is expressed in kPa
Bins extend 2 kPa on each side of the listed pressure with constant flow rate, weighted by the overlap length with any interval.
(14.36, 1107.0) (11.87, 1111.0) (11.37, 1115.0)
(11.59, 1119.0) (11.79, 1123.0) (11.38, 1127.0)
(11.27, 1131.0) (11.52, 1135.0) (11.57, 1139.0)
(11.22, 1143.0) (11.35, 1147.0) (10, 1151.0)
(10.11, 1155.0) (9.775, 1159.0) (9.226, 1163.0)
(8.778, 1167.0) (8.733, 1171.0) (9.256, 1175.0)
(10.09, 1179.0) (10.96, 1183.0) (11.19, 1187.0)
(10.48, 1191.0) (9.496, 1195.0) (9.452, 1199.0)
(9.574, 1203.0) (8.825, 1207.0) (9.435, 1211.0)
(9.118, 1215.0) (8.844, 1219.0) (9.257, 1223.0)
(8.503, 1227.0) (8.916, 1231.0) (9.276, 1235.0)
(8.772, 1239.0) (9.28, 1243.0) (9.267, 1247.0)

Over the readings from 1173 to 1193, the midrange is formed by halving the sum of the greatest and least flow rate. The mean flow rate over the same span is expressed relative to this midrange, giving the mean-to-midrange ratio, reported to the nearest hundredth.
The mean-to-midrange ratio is 1.02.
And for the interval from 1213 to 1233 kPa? 1.01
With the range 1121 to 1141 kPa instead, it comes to 1.00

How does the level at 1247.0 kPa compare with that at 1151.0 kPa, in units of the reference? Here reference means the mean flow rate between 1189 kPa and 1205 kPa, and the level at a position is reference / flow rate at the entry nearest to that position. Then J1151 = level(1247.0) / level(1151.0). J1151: 1.08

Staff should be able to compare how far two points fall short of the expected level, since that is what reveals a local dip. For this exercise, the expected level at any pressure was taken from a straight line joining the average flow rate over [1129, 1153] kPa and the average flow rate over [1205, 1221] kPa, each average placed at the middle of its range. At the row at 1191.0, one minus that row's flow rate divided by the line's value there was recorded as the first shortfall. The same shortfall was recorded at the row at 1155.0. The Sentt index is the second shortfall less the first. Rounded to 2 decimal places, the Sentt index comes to 0.14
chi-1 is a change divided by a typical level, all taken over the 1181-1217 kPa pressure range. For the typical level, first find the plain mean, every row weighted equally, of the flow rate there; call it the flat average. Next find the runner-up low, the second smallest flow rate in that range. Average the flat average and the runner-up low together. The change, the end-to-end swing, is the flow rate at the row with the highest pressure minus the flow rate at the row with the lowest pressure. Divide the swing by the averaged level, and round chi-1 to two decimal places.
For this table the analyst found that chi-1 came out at -0.19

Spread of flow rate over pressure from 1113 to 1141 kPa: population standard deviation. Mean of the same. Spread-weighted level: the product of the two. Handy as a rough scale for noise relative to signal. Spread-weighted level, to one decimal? 1.9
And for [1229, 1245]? 2.0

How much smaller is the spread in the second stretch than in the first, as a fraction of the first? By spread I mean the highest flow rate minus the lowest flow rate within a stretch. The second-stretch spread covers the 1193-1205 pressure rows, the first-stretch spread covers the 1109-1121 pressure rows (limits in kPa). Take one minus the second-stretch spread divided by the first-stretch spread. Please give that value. 0.8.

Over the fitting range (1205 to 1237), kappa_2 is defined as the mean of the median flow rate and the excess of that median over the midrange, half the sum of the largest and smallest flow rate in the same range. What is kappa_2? 4.5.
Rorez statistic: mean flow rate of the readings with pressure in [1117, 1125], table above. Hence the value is 11.7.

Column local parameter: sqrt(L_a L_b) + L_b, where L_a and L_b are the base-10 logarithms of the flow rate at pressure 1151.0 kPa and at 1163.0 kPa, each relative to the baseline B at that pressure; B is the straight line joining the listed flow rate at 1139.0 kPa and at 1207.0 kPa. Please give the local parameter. -0.01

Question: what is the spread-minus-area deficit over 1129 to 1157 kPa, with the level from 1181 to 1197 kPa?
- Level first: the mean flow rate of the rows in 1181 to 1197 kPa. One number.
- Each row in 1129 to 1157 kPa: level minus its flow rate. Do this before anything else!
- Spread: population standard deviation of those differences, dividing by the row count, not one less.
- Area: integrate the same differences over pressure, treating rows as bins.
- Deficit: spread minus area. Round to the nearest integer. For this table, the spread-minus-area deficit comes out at 14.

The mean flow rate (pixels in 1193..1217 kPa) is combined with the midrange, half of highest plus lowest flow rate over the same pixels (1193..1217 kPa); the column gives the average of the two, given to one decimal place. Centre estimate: 9.3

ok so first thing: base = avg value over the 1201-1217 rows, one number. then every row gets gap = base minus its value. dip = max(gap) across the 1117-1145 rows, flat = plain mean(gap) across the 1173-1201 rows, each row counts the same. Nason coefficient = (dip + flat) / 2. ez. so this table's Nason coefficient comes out -1.4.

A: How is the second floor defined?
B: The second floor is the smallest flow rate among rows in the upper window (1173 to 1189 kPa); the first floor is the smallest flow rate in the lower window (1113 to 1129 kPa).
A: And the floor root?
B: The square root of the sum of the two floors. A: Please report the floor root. 4.54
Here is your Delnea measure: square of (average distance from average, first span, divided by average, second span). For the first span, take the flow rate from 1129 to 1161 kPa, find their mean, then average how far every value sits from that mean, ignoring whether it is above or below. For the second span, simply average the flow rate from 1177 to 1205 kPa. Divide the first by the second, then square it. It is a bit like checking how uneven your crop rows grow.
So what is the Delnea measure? 0.0043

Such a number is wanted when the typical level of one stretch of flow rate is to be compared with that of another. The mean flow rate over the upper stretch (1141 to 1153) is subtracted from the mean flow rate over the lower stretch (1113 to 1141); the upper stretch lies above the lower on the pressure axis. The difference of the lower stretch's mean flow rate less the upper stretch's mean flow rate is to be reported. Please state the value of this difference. 0.64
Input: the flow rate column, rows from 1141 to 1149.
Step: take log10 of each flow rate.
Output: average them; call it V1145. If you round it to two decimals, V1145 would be 1.05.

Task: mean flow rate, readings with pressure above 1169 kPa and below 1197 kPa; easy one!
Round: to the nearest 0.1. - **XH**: 10.0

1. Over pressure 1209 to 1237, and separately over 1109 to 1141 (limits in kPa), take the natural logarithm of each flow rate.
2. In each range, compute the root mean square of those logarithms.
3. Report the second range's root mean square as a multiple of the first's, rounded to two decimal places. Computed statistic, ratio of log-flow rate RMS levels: 1.11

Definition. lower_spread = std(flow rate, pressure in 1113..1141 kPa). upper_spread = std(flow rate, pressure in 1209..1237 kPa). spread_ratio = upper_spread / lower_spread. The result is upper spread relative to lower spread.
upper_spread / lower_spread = 1.8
